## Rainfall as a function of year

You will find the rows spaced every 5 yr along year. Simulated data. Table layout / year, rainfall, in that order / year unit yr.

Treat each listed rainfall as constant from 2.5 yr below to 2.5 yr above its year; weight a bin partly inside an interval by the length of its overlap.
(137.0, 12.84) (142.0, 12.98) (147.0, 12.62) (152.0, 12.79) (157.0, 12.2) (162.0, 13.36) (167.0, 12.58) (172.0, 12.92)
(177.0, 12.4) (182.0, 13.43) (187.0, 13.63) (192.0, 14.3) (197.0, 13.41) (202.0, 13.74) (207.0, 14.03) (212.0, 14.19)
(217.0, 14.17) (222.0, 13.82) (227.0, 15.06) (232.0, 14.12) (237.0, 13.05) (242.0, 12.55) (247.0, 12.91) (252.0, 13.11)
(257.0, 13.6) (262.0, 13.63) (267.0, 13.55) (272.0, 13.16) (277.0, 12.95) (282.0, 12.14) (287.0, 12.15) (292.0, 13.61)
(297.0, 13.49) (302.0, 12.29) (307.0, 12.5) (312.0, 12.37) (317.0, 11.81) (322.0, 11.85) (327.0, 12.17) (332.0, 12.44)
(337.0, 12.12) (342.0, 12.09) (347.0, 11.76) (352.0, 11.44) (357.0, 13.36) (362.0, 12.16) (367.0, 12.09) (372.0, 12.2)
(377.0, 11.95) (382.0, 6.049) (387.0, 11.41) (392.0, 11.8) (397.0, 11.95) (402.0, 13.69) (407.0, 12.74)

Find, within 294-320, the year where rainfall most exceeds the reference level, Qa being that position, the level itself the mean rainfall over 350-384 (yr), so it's 297.0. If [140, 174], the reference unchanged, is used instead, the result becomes 162.0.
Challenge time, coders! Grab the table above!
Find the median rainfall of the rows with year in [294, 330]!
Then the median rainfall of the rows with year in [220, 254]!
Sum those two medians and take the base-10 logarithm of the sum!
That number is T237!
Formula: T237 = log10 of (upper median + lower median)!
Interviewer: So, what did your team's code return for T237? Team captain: 1.40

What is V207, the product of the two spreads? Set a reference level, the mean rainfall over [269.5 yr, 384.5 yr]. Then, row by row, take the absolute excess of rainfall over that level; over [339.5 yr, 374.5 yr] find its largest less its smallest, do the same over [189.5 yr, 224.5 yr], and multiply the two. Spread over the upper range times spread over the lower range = 1.12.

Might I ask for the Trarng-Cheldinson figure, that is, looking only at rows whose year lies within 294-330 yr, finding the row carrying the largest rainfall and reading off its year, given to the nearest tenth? 297.0 yr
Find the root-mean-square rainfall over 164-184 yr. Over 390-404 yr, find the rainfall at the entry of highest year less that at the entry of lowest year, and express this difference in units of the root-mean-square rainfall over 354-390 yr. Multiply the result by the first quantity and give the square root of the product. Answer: 1.5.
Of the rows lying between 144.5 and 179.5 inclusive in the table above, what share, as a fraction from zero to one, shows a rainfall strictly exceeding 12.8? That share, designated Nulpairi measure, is 0.3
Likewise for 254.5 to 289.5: 0.7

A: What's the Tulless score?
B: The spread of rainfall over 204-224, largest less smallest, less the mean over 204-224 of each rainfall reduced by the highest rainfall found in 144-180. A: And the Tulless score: -0.32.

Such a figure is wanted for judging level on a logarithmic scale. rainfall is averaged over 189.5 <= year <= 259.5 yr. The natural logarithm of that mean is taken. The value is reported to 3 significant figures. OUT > 2.62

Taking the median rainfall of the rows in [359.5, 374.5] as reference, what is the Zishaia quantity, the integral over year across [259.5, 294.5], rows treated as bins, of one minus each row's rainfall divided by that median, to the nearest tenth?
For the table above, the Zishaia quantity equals -2.5 yr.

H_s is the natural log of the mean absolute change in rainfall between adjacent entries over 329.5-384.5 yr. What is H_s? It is 0.0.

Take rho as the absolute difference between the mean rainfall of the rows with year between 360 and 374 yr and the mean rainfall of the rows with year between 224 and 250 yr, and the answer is 1.39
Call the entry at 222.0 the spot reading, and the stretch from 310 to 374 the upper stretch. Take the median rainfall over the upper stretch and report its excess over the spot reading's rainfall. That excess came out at -1.7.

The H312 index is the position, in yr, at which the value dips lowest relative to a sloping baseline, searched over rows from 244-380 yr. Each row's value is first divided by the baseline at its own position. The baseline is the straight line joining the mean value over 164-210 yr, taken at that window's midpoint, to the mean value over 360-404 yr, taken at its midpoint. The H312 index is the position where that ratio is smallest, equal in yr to 352.0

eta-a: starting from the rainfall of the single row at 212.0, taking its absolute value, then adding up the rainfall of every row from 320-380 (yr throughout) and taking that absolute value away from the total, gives 131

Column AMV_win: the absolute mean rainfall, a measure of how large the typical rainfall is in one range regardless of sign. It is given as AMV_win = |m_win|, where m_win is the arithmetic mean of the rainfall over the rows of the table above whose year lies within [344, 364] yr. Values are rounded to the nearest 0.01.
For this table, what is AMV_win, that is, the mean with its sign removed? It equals 12.18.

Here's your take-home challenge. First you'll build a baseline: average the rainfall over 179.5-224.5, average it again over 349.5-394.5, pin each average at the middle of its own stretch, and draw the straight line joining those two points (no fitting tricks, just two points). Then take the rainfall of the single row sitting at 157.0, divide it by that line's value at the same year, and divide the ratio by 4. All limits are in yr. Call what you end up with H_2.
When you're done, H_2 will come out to 0.210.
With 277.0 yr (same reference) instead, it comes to 0.254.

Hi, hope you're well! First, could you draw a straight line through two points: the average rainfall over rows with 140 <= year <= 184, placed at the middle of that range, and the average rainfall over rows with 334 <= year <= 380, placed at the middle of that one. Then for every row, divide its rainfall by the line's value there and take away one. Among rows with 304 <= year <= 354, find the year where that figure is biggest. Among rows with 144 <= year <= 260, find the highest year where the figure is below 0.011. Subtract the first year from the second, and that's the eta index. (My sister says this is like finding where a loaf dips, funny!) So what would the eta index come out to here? -90 yr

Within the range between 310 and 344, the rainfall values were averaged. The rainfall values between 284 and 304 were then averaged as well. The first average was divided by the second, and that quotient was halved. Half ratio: 0.470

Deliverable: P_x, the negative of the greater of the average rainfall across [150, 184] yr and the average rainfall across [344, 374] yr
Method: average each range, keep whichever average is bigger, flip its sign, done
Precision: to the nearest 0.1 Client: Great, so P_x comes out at -12.8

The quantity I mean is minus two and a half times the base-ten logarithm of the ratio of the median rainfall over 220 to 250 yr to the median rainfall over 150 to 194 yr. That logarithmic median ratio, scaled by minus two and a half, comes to -0.042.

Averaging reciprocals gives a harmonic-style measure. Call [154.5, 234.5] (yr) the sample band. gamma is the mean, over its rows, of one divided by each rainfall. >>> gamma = 0.074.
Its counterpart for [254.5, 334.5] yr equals 0.079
